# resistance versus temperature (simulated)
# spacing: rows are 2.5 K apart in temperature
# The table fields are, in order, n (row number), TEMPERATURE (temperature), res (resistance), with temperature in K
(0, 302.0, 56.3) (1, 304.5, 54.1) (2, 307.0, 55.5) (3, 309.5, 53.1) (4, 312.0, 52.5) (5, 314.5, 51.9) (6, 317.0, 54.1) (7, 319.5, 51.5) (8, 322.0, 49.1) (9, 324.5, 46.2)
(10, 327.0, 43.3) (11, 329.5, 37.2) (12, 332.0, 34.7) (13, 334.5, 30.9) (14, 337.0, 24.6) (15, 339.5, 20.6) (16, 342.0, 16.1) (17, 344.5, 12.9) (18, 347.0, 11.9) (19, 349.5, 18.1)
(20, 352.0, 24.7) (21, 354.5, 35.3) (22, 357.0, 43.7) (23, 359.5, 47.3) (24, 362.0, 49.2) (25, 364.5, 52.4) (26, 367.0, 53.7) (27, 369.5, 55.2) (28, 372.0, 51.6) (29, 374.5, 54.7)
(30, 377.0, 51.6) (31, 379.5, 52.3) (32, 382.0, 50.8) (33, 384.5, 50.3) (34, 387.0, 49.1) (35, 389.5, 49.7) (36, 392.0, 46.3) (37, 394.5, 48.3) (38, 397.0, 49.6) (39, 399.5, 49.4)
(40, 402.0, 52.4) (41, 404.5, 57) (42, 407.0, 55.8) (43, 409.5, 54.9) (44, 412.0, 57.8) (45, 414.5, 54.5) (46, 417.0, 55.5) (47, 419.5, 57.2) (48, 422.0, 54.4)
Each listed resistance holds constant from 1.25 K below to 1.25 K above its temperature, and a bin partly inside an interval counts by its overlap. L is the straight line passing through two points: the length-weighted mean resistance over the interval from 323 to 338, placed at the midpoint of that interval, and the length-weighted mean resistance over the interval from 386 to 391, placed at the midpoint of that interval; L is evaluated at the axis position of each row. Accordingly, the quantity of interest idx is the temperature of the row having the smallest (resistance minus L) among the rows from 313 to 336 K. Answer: 334.5 K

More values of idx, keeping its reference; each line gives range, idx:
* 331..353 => 347.0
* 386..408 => 392.0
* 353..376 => 354.5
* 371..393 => 392.0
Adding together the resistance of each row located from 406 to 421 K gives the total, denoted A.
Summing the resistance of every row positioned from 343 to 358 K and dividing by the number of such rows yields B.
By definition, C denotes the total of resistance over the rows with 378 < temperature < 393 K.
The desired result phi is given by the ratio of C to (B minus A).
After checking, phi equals -1.0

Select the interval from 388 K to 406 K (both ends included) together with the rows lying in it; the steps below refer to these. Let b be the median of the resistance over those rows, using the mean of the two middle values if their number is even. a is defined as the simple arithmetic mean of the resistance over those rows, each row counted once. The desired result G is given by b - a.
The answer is -0.8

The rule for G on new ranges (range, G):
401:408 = 0.7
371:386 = -0.3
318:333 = 1.1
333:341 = -0.8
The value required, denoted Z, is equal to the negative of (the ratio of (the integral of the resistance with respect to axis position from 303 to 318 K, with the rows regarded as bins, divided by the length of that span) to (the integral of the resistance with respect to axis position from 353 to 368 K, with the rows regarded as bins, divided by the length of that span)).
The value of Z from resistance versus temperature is -1.15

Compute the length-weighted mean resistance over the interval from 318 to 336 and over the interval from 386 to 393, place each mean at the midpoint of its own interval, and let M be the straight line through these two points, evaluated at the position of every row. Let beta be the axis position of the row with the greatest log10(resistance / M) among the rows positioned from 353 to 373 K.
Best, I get 369.5 K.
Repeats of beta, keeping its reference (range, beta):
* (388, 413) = 404.5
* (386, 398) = 389.5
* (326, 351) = 327.0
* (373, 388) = 374.5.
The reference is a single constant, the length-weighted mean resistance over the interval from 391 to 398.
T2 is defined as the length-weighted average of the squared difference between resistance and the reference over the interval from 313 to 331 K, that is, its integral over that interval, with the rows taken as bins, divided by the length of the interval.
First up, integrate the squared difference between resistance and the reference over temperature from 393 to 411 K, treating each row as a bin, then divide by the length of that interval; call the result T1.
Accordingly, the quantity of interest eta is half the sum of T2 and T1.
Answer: 31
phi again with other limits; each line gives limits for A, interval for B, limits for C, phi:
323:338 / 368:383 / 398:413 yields -2.0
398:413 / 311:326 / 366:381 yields -1.2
